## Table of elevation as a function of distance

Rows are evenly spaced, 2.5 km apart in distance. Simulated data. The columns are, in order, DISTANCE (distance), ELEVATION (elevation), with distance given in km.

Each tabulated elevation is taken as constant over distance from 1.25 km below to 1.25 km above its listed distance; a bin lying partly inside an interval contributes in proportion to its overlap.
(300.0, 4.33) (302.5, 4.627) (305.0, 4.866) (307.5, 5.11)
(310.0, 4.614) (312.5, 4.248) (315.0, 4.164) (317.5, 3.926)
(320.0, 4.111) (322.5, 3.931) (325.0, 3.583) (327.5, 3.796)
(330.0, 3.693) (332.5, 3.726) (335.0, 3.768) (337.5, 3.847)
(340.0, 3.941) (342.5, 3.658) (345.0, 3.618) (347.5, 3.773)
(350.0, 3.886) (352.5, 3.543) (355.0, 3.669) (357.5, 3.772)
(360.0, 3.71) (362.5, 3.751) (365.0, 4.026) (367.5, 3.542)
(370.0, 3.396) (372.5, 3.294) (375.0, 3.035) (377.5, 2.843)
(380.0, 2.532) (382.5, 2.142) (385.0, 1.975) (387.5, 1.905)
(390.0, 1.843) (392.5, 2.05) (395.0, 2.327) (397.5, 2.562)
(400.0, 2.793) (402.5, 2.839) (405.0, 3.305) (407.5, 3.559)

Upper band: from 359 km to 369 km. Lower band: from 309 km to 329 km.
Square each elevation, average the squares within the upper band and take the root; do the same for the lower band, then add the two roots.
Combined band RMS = 7.8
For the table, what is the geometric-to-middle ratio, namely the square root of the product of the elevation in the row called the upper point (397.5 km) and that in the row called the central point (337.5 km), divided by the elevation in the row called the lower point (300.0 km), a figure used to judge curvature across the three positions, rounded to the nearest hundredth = 0.73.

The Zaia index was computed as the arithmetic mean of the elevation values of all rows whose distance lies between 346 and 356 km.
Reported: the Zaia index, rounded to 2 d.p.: 3.72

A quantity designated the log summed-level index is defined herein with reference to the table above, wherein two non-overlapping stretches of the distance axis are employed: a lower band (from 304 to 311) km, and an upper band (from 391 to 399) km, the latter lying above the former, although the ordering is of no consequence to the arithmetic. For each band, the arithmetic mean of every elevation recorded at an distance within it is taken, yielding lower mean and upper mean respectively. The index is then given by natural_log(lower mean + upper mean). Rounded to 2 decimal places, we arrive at 1.97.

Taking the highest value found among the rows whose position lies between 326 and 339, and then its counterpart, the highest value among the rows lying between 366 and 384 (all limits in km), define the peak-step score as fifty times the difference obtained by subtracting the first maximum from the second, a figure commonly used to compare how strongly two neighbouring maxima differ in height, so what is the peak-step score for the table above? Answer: -15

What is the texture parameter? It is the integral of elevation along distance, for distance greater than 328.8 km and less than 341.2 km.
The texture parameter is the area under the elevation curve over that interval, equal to 47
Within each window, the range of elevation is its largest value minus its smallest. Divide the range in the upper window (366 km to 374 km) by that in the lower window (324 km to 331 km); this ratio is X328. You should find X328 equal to 1.16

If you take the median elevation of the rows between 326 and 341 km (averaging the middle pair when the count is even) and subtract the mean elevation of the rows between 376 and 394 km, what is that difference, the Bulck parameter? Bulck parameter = 1.6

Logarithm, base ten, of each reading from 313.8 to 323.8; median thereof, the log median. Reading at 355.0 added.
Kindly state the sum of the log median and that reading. 4.27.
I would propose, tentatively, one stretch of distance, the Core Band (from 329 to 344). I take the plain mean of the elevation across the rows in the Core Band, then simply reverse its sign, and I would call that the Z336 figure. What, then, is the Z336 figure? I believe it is -3.77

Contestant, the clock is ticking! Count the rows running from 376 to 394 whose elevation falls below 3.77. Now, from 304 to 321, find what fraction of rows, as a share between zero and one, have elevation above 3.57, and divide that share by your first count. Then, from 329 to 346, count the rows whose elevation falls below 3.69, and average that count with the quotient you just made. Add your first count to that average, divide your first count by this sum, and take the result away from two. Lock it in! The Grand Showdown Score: 1.13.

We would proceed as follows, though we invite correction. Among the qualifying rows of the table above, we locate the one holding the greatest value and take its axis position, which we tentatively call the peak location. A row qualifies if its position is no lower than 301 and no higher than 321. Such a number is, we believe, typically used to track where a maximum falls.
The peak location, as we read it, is 307.5 km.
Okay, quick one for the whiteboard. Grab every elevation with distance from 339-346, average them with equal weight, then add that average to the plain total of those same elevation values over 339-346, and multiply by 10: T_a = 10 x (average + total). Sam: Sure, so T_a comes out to 150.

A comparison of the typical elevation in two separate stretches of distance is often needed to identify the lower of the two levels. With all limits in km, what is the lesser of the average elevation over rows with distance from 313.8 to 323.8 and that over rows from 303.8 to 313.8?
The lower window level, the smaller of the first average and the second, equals 4.03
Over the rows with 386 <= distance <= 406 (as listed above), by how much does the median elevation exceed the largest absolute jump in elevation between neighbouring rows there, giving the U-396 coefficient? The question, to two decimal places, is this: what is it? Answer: 1.98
